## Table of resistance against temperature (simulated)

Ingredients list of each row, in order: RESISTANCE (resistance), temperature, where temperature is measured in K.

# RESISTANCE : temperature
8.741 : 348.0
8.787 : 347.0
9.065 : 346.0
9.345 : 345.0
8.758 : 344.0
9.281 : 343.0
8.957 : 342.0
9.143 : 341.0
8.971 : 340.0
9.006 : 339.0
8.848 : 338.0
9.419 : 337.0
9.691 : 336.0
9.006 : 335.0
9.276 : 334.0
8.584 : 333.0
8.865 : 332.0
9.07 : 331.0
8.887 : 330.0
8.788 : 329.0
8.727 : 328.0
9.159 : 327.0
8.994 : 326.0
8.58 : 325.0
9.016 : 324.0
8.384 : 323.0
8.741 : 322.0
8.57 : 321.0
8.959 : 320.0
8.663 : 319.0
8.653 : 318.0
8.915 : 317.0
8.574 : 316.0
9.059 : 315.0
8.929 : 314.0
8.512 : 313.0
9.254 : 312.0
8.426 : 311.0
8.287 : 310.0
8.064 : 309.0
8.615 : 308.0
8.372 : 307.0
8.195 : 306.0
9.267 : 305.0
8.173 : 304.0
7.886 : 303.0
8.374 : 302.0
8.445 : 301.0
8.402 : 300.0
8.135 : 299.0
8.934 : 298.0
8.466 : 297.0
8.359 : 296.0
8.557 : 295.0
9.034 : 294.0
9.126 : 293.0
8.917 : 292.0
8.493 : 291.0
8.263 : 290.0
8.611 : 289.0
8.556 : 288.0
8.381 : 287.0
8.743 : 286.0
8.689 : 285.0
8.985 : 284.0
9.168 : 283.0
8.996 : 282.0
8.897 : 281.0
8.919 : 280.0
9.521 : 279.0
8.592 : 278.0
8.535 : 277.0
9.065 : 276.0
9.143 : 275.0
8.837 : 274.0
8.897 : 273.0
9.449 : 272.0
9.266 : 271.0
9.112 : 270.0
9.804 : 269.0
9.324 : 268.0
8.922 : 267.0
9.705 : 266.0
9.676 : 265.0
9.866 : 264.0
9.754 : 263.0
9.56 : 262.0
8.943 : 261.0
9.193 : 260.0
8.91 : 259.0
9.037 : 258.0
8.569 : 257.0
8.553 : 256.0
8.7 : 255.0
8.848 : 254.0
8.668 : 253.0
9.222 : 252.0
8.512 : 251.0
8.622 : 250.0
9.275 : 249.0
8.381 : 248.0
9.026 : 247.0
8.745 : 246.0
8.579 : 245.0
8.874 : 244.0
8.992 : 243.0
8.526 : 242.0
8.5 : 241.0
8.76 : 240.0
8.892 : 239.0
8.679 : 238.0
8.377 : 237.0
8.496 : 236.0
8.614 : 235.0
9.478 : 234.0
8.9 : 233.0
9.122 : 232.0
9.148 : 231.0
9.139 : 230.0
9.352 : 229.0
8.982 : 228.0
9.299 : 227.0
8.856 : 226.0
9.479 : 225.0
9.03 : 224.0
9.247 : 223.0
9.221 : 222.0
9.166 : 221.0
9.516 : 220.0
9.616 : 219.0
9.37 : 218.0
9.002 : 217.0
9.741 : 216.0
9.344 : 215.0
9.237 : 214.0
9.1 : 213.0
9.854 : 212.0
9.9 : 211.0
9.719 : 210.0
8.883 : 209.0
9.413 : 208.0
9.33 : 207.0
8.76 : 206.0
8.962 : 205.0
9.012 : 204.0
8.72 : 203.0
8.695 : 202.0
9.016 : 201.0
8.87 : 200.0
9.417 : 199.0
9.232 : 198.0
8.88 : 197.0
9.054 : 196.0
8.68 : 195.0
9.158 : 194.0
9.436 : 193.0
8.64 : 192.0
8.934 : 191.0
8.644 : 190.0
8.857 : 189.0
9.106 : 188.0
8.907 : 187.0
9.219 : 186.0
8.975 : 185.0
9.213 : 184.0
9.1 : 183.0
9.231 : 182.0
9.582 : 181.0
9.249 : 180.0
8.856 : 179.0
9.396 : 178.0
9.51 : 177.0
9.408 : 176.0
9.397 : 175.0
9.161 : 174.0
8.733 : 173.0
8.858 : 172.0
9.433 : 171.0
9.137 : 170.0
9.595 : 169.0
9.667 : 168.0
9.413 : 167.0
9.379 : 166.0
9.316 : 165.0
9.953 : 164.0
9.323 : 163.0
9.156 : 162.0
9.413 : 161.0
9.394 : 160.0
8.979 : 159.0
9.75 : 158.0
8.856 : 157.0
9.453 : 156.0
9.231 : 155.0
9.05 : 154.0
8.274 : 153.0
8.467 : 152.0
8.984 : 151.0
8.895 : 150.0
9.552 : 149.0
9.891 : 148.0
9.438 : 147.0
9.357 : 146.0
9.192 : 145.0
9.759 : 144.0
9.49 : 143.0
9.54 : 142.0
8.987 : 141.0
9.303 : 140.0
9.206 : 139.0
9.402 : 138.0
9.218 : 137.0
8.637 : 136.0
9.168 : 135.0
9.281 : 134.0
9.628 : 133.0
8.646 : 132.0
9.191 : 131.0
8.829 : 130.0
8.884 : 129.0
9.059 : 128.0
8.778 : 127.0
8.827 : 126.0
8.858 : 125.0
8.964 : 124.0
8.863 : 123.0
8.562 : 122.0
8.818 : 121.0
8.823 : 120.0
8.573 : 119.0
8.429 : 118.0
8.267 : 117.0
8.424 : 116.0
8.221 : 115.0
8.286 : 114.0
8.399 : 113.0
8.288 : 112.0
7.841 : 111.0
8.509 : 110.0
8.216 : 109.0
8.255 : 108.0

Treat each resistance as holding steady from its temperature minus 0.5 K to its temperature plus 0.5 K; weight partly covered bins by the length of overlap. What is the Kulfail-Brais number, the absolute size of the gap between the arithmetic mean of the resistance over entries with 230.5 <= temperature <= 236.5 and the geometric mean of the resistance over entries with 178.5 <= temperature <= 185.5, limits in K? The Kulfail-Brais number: 0.21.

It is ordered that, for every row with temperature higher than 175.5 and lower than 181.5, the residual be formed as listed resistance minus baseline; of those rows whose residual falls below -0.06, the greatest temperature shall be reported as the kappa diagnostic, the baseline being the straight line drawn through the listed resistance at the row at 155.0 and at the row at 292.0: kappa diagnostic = 179.0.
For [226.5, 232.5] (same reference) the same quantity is 228.0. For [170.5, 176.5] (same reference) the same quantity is 173.0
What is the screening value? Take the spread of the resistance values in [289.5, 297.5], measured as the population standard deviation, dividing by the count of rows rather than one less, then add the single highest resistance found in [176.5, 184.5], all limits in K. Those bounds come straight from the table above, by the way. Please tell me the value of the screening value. 9.9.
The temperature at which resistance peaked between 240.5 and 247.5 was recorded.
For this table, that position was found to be 247.0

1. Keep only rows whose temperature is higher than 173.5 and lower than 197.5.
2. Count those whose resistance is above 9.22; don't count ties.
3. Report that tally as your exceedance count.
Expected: 8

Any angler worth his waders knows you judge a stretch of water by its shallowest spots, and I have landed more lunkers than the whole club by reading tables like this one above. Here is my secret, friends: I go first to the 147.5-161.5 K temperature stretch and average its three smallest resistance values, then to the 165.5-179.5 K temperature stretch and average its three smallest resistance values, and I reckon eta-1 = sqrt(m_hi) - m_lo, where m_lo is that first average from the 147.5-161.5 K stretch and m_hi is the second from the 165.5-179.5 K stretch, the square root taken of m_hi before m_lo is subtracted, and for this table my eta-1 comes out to -5.6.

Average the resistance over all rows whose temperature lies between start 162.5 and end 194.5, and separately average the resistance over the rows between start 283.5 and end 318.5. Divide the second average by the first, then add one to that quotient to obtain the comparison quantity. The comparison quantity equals 1.93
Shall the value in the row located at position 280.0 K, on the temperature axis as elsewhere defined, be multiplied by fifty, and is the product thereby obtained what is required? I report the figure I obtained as 446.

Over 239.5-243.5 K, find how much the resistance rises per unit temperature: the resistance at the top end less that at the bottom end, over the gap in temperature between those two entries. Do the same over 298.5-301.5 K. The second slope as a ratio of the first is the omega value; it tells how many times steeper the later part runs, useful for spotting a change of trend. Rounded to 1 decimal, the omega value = 2.0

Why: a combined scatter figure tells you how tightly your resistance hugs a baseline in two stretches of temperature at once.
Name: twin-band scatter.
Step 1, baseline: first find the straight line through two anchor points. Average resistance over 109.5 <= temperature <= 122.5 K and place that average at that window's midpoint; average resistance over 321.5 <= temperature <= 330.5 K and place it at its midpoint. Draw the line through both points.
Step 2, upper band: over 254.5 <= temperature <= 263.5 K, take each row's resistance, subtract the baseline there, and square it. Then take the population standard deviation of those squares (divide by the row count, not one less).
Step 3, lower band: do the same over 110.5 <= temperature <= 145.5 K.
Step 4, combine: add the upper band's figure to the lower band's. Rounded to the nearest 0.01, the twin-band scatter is 0.80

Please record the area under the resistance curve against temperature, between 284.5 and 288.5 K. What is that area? 34.4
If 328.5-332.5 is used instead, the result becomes 35.6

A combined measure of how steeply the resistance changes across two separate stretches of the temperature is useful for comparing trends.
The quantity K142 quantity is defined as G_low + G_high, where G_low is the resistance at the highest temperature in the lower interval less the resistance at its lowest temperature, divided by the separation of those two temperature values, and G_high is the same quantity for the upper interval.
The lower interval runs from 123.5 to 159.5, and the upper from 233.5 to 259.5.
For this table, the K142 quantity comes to -0.02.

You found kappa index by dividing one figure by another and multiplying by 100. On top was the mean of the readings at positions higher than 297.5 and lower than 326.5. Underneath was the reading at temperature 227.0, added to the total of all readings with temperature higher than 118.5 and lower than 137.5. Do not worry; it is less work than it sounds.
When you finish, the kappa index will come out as 5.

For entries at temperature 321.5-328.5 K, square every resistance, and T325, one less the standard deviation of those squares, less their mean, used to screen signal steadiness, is -81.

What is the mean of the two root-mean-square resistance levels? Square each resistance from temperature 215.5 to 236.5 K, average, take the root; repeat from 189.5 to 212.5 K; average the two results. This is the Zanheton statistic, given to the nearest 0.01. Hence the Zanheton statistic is 9.14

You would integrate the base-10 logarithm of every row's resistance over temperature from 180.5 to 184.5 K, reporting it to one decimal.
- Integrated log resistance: 3.9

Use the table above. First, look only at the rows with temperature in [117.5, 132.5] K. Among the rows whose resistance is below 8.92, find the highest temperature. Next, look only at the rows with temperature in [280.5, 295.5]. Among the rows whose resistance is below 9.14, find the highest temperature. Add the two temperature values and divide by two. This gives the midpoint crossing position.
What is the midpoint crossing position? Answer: 213.5 K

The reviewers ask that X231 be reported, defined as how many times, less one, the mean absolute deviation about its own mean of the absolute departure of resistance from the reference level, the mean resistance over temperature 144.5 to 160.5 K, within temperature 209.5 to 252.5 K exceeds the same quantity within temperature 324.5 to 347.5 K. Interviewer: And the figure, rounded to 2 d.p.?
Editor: 0.51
